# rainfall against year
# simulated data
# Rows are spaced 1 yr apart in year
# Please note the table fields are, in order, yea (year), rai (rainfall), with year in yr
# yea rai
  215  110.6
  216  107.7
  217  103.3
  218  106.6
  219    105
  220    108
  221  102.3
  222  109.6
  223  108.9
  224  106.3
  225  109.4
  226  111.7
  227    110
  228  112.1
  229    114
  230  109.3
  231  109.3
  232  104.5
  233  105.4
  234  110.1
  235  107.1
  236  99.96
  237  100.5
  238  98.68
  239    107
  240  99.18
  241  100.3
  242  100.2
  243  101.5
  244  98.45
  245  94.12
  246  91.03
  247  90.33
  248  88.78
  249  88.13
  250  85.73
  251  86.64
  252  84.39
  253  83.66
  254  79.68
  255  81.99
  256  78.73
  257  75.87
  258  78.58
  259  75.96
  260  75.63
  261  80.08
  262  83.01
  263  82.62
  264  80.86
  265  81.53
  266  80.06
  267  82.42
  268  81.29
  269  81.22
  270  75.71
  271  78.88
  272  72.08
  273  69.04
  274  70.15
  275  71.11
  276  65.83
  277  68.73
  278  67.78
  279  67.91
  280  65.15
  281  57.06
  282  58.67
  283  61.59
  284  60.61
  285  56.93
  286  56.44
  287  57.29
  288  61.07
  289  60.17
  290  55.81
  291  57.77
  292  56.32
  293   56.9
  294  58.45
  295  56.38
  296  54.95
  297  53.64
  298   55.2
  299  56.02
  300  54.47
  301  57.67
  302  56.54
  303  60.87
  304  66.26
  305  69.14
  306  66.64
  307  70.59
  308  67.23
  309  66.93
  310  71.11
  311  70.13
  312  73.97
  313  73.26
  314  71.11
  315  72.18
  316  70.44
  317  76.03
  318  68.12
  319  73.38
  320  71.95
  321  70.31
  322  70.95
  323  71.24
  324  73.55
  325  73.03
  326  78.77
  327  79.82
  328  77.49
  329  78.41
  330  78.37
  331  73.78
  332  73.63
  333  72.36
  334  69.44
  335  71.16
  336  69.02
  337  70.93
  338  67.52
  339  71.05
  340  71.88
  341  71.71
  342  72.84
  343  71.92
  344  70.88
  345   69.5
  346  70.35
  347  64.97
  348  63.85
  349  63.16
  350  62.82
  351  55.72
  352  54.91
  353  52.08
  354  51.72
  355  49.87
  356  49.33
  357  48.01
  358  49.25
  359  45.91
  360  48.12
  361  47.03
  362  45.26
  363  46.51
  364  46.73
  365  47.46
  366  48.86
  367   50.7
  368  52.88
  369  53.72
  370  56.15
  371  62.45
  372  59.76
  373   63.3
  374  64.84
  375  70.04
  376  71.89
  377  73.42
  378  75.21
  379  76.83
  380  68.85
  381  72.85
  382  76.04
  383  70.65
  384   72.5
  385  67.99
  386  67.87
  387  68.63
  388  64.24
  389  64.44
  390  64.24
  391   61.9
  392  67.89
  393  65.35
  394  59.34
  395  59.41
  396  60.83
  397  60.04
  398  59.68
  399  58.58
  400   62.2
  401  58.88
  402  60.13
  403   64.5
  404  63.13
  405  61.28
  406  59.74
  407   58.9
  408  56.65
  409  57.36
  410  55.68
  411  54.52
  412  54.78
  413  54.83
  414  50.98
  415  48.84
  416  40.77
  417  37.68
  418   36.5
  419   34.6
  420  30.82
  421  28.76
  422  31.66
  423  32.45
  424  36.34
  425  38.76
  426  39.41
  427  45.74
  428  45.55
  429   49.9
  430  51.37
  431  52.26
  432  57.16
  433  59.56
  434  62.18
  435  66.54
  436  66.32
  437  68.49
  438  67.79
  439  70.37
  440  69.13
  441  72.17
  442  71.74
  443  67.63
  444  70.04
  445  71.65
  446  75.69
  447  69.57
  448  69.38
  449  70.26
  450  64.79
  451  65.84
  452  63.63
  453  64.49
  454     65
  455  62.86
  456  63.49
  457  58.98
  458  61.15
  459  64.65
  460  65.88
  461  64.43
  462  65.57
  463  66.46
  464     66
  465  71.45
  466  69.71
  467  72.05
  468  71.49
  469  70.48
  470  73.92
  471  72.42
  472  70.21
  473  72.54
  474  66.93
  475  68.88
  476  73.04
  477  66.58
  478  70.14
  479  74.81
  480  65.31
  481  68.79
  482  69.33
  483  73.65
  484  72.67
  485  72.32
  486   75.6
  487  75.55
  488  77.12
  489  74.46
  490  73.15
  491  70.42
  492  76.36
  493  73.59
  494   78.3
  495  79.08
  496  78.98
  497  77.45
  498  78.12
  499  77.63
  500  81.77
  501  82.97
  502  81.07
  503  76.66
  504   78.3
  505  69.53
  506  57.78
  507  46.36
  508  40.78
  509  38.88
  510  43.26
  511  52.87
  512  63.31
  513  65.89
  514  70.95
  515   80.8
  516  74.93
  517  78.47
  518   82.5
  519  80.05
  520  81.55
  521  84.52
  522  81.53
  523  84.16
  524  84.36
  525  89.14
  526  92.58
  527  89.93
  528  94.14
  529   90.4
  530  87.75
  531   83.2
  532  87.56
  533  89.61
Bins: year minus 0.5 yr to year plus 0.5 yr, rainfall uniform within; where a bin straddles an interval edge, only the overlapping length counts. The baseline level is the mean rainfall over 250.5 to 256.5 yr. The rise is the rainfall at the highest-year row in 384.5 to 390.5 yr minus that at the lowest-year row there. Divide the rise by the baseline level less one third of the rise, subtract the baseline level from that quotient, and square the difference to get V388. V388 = 6816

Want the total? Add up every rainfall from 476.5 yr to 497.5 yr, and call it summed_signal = 1544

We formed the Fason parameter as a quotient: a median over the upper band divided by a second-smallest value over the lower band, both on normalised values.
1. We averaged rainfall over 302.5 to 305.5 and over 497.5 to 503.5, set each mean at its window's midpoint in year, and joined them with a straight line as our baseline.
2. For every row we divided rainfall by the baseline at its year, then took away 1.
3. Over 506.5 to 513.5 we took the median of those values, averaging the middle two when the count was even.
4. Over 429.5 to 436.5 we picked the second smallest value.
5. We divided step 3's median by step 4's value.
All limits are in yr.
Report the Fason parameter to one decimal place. 1.4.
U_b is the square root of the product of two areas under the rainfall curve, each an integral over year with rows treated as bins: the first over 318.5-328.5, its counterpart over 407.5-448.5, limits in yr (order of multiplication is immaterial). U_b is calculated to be 1283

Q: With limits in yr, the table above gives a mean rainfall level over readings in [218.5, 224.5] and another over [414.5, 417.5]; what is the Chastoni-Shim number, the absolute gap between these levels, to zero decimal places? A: 64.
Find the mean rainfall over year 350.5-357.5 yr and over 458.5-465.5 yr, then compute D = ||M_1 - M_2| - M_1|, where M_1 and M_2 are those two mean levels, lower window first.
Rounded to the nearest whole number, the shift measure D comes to 37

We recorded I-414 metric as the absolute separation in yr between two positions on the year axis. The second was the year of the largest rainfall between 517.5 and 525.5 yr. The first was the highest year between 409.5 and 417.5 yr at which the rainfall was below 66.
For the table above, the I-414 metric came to 108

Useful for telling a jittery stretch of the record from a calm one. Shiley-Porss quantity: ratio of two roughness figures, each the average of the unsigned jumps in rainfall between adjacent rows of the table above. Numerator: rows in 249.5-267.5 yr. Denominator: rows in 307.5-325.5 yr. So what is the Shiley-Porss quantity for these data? 0.89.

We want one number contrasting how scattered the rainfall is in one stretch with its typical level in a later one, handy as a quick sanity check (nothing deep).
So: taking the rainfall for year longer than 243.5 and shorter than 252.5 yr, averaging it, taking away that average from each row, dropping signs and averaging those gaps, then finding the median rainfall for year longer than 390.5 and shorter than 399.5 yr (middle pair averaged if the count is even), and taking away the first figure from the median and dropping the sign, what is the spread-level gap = 56.7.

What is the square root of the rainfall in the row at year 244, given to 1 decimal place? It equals 9.9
